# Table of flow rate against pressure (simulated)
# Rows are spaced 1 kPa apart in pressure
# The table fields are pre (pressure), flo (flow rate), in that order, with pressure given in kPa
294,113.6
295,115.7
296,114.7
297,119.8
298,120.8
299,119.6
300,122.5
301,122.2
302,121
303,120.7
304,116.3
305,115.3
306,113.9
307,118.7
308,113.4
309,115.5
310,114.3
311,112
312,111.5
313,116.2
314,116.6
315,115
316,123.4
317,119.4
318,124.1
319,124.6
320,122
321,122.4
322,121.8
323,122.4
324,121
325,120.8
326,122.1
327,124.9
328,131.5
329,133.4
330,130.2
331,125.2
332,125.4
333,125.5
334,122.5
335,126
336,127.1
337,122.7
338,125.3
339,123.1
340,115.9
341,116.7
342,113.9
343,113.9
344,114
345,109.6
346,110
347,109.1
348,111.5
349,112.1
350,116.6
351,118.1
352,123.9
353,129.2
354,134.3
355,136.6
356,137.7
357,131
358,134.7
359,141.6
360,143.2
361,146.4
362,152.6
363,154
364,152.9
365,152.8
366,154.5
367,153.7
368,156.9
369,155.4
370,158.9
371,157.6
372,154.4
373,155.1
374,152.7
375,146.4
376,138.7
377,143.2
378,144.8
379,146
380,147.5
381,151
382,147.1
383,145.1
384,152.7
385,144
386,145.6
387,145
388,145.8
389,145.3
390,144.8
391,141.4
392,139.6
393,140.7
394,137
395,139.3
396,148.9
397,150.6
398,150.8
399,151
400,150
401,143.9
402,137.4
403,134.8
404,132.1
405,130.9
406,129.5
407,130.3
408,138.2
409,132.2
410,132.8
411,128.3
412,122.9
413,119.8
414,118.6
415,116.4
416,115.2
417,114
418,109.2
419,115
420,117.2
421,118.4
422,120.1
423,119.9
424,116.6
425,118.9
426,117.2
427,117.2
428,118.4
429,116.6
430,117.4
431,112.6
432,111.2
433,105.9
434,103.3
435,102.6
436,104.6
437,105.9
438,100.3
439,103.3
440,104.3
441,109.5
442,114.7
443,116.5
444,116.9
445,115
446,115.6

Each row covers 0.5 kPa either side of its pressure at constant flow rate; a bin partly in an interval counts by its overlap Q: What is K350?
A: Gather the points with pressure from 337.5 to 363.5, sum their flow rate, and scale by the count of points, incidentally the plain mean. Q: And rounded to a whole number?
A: 126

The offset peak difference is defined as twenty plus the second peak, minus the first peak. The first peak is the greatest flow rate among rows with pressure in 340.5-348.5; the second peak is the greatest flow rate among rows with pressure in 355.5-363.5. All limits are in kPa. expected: 57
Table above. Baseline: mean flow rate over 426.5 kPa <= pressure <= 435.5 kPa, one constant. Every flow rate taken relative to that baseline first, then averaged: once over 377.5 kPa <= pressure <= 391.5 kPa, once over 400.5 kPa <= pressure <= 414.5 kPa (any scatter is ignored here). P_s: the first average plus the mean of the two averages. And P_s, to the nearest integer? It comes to 61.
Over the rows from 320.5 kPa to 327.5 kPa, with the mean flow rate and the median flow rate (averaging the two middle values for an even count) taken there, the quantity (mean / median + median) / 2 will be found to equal 62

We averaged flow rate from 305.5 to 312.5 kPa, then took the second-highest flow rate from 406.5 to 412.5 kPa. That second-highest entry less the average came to 19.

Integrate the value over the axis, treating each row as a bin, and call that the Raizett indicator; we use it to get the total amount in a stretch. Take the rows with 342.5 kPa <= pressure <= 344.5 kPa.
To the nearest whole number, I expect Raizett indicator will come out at 228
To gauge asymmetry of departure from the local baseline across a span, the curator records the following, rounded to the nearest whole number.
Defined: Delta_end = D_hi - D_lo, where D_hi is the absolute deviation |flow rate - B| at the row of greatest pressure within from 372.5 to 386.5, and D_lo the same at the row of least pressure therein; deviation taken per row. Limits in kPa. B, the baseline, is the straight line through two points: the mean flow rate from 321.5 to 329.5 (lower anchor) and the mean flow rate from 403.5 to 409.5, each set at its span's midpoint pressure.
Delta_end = -11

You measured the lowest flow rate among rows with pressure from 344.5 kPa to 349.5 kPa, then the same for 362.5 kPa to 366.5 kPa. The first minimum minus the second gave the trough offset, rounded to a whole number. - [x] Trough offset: -44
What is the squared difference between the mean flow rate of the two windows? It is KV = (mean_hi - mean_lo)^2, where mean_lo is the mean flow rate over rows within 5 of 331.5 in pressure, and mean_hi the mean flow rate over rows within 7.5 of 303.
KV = 86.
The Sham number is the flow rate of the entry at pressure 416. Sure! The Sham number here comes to 115.2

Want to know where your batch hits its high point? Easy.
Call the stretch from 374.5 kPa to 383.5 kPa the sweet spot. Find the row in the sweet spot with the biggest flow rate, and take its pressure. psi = 381 kPa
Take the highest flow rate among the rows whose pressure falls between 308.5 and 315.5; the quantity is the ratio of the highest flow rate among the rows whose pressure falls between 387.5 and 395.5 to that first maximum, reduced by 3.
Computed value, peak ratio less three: -1.7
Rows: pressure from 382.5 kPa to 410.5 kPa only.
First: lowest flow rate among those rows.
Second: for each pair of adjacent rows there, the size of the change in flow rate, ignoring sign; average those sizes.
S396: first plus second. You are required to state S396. 133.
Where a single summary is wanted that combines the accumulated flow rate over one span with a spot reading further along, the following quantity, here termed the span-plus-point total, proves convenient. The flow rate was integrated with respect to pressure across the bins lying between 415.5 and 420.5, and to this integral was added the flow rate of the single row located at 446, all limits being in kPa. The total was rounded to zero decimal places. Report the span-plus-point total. 686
